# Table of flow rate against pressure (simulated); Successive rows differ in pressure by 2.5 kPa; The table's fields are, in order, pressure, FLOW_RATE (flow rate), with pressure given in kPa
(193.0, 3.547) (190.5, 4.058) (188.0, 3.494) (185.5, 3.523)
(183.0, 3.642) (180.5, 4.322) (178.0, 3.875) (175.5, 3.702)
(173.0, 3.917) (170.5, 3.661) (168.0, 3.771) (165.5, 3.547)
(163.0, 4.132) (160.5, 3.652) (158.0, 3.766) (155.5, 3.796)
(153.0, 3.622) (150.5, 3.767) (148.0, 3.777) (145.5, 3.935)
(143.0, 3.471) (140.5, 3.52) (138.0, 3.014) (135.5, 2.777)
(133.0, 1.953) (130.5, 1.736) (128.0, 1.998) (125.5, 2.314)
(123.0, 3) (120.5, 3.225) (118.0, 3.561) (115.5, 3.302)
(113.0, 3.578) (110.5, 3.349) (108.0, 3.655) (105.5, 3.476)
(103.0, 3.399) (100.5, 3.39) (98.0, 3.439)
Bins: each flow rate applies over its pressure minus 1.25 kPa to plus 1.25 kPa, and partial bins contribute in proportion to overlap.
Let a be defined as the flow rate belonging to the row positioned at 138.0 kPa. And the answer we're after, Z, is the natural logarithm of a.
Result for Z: 1.10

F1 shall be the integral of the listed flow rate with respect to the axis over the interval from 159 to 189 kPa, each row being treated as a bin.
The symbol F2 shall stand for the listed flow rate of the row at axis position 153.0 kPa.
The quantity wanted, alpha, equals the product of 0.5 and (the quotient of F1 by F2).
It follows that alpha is 15.6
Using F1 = 113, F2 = 3.622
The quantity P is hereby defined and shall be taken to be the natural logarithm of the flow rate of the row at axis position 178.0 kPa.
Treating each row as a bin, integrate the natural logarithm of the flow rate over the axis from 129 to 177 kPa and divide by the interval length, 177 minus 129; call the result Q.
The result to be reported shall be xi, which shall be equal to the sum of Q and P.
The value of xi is 2.57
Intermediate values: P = 1.35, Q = 1.21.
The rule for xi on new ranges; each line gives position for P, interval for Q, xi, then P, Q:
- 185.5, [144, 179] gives 2.59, 1.26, 1.33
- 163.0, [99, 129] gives 2.57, 1.42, 1.15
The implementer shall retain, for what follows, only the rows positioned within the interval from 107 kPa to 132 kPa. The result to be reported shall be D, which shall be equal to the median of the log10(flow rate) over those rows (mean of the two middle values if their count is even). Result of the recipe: 0.51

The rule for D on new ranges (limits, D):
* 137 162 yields 0.57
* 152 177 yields 0.57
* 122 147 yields 0.46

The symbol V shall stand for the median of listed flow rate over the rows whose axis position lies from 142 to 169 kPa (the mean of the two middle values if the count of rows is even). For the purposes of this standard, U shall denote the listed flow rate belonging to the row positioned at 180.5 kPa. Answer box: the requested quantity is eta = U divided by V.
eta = 1.15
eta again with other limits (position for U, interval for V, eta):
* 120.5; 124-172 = 0.89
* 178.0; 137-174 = 1.03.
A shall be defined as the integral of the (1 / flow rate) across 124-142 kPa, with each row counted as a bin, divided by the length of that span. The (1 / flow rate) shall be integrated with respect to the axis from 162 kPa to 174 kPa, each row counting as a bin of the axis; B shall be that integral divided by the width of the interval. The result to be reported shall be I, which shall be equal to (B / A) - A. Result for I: 0.2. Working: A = 0.425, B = 0.26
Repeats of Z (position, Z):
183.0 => 1.29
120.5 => 1.17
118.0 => 1.27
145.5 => 1.37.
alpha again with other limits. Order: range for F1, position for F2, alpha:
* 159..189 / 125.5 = 24.5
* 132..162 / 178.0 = 13.3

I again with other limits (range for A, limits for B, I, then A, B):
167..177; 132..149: 1.0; 0.266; 0.33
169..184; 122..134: 1.6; 0.260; 0.47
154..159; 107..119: 0.8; 0.265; 0.29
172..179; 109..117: 0.9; 0.261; 0.29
